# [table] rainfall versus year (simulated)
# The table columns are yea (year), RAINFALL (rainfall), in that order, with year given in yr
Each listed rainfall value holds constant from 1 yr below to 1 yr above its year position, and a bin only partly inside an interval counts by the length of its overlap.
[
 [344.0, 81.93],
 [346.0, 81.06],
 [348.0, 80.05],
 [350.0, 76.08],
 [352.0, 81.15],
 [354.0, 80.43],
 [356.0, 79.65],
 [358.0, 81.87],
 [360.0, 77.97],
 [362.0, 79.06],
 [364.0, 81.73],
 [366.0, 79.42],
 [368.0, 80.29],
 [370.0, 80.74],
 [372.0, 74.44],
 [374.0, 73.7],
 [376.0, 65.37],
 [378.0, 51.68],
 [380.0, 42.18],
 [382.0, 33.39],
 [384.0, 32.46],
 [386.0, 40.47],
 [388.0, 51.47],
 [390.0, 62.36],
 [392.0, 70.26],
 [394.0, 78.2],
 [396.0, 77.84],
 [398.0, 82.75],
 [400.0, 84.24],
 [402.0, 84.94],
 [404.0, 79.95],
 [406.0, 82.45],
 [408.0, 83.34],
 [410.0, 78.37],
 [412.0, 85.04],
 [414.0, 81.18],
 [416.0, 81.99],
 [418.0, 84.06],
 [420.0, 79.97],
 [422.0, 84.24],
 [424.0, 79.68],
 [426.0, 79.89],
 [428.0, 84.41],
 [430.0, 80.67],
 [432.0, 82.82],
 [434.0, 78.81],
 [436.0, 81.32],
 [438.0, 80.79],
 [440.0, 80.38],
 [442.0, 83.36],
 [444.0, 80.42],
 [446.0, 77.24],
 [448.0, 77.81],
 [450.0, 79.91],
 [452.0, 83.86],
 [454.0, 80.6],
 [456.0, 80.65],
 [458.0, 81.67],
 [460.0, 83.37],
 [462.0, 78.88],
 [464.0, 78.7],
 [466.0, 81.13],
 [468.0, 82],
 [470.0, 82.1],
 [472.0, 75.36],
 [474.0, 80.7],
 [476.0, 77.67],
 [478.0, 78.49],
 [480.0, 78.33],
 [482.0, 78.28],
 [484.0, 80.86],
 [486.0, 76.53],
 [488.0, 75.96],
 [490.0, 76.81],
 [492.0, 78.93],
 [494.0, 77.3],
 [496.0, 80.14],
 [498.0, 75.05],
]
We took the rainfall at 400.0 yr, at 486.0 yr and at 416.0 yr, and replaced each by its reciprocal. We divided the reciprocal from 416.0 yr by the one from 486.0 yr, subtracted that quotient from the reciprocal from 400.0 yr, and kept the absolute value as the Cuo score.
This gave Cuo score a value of 0.922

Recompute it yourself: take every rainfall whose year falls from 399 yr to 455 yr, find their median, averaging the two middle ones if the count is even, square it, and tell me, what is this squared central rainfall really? 6559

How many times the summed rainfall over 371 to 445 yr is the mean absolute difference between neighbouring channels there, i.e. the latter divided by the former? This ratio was 0.0016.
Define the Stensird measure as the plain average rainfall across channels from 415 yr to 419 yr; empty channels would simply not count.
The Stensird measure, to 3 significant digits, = 83.0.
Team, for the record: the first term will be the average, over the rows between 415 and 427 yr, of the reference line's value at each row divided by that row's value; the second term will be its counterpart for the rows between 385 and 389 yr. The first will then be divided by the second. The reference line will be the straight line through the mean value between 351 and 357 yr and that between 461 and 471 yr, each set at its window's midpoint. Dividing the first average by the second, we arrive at 0.56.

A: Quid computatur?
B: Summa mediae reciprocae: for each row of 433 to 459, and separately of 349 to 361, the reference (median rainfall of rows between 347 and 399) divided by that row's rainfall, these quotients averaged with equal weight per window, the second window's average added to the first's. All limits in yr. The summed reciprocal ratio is 1.95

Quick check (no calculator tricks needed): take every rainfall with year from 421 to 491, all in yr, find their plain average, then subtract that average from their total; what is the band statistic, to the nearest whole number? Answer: 2724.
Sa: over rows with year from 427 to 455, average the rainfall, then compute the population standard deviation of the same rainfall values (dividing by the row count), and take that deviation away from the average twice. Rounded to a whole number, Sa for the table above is 77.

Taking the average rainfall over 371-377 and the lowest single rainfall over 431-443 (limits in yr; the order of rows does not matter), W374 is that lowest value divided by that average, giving 1.11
